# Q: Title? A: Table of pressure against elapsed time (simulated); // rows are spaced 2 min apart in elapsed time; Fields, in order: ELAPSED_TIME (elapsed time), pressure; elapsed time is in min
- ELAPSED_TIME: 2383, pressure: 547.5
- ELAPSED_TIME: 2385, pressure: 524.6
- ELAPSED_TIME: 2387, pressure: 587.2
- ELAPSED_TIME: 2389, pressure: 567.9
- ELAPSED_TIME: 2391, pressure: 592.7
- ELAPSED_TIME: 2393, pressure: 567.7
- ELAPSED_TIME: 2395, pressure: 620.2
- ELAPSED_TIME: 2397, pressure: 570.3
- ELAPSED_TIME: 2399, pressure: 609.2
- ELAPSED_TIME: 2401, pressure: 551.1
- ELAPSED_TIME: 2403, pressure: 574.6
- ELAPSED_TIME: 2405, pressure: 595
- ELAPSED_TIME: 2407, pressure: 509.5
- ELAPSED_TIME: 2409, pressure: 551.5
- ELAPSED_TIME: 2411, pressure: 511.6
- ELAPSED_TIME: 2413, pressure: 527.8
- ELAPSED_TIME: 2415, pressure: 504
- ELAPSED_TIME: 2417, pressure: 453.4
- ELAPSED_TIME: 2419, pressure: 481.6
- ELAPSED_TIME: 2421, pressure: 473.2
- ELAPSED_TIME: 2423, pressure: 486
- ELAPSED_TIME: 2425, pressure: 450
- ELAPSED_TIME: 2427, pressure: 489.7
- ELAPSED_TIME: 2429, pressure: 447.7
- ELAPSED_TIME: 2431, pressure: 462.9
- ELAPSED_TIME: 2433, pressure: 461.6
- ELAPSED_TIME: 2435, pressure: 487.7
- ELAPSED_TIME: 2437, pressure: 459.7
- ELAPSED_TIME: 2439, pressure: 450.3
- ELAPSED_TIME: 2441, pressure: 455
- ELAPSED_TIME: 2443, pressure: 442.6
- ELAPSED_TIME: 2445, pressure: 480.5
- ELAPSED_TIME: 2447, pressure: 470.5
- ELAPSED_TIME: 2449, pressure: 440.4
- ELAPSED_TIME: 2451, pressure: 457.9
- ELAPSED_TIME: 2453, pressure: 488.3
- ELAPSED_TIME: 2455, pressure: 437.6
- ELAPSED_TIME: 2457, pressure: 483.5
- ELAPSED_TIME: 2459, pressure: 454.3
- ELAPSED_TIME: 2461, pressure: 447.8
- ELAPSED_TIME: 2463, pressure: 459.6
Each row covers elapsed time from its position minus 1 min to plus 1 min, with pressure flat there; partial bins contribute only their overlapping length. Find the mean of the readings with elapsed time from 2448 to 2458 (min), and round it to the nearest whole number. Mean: 462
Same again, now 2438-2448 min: 460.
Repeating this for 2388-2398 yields 584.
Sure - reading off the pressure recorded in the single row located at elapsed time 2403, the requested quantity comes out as 574.6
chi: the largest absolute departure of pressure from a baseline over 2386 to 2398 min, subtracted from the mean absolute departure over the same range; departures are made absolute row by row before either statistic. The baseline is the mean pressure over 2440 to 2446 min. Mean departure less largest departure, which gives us -36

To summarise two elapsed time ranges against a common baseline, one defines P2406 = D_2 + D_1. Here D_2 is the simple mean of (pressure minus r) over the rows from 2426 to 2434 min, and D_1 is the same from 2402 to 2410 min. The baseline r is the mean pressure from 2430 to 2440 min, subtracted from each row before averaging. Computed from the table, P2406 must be 94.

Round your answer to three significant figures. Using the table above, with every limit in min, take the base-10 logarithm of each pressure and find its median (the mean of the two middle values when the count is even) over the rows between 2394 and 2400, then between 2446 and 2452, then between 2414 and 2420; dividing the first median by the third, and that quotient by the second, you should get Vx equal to 0.390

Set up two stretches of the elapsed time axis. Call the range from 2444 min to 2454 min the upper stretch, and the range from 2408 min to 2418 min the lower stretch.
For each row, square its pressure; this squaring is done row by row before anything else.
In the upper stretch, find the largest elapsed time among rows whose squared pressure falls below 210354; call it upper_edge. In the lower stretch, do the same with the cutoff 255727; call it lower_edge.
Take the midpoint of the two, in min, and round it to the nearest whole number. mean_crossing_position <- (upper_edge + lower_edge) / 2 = 2434 min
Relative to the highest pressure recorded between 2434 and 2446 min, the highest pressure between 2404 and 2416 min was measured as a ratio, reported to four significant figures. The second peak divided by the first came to 1.220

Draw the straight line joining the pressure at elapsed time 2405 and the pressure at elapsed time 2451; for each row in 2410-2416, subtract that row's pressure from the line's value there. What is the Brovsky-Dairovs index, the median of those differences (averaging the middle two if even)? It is 61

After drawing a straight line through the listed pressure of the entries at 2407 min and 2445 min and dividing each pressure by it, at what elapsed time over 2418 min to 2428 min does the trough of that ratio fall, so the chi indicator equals 2425 min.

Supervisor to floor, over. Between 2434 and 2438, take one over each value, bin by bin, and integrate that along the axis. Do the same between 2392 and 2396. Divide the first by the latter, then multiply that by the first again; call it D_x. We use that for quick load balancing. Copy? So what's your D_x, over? 0.0106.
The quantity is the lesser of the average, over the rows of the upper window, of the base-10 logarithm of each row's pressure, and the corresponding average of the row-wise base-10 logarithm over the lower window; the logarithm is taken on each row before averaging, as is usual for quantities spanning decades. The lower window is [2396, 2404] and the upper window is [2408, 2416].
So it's 2.72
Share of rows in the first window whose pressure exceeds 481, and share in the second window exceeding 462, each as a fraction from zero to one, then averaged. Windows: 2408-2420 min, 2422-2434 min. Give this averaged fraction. 0.67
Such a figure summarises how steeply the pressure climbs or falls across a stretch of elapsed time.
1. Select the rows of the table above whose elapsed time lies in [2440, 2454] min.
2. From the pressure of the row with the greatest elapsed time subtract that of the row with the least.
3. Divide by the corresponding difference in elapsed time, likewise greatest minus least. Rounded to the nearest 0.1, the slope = 2.8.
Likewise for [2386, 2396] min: 4.1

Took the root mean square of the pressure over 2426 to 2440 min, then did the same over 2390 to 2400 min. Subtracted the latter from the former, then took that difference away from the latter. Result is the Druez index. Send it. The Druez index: 719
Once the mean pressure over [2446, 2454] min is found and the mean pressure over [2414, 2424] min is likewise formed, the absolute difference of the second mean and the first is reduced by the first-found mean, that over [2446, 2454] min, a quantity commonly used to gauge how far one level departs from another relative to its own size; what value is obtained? -449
